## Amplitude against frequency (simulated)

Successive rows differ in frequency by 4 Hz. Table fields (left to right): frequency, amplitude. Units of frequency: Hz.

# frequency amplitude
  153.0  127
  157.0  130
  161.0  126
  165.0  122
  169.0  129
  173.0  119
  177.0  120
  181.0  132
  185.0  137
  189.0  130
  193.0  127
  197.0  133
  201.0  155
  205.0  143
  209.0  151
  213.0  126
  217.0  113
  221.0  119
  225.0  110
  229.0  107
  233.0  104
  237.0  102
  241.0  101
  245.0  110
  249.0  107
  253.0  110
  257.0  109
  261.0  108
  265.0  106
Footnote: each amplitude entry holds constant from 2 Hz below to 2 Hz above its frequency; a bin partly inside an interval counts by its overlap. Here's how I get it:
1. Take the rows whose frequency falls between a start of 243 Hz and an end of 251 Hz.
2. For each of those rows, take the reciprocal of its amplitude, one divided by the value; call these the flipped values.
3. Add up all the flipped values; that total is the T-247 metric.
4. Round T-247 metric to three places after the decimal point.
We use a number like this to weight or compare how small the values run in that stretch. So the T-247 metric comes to 0.018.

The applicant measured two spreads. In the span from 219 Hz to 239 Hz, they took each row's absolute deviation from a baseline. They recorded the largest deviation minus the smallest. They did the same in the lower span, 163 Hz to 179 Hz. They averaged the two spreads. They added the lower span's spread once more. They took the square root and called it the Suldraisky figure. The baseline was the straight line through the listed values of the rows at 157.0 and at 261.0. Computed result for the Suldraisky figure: 3.7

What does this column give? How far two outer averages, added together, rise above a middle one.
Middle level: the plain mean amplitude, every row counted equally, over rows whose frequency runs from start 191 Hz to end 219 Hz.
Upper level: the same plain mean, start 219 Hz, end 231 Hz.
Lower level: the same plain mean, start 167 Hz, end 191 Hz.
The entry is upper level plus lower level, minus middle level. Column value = 104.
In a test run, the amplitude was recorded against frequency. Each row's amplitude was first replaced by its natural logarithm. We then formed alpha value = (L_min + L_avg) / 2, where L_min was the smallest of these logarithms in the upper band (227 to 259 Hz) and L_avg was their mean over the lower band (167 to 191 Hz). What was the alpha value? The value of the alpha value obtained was 4.73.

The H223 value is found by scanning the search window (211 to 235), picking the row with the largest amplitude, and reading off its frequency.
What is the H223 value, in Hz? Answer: 213.0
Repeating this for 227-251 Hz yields 245.0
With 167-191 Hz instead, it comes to 185.0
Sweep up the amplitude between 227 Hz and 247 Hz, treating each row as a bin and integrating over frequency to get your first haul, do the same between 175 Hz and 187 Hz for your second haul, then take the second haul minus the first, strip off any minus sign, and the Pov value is 540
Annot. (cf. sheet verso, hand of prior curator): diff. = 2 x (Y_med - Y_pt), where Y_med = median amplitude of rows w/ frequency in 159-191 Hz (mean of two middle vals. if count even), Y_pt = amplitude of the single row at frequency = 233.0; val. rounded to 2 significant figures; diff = 47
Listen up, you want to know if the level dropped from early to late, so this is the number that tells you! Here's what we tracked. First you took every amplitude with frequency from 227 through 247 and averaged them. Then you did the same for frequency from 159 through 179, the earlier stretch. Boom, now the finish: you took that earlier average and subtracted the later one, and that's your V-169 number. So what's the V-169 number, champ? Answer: 18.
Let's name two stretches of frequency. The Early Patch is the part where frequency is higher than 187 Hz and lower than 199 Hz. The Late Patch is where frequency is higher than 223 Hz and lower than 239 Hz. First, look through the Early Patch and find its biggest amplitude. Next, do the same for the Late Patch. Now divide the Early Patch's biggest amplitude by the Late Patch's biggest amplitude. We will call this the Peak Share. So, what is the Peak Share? 1.21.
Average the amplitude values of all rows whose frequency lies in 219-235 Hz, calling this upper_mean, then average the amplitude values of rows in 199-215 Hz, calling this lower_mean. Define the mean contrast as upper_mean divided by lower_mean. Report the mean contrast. 0.77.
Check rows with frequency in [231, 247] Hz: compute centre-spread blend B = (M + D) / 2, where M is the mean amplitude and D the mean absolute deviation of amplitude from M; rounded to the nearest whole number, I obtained 54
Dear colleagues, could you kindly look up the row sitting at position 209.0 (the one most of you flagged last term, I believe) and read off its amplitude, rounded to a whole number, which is 151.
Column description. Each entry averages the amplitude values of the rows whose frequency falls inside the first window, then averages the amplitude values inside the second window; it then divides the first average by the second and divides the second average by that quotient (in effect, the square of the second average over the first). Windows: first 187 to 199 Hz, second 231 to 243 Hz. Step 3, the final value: 81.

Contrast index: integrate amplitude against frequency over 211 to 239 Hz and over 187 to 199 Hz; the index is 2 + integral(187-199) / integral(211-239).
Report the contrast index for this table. 2.5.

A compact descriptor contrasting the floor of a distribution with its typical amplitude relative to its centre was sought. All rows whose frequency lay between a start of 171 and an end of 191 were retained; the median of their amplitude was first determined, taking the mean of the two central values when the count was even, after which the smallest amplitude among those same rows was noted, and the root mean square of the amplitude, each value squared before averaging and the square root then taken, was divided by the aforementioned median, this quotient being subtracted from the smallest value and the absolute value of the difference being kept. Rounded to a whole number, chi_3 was 118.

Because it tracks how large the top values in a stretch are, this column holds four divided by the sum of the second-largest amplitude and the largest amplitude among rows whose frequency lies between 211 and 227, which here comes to 0.0163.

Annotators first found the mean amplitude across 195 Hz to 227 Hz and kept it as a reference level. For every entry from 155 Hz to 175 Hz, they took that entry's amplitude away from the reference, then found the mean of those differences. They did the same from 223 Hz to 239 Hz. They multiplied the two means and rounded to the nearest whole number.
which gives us 154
